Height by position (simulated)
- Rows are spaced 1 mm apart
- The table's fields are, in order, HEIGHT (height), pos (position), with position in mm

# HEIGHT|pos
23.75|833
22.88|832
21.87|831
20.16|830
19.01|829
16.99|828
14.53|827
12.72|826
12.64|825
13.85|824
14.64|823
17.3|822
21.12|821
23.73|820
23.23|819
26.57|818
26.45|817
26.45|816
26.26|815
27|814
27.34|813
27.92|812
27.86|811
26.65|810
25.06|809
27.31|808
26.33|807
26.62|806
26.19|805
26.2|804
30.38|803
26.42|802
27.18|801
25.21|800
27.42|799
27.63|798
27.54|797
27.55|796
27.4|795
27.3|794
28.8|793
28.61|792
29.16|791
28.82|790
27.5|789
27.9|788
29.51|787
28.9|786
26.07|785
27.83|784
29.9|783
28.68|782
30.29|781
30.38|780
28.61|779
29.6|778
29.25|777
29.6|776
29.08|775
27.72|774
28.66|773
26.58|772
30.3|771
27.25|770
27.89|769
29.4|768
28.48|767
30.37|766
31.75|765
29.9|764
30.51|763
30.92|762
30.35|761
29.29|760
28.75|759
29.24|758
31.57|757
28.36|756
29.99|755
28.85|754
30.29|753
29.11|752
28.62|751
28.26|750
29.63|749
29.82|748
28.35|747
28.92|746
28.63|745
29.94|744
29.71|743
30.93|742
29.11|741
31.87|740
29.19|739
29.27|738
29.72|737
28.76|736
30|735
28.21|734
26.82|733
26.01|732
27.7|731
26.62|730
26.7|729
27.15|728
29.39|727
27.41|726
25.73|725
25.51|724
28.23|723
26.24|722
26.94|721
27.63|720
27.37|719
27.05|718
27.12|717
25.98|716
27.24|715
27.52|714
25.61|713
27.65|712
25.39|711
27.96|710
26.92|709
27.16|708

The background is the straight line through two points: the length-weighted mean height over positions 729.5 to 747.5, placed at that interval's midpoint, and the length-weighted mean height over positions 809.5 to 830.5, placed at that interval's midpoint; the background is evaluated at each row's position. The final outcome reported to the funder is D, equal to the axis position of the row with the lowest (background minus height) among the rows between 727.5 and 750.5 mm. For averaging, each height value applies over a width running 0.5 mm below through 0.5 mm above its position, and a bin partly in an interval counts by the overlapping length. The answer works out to 740 mm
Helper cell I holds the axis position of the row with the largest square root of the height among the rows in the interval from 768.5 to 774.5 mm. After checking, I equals 771 mm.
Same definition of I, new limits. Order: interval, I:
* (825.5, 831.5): 831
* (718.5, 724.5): 723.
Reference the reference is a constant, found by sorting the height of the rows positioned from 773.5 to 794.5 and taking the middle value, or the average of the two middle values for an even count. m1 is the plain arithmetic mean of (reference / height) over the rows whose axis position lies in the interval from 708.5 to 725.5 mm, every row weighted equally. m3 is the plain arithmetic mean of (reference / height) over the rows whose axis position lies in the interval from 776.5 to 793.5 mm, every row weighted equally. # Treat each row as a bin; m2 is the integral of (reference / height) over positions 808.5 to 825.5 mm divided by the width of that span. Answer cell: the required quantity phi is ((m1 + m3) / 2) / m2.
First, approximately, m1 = 1.08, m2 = 1.33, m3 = 1.00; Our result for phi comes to 0.78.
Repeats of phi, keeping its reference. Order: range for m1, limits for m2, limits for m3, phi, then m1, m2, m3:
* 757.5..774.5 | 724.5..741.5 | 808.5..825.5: 1.13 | 0.99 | 1.02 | 1.33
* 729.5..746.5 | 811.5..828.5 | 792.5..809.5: 0.69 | 1.00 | 1.49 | 1.07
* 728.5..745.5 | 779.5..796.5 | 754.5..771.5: 0.98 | 1.00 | 1.01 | 0.97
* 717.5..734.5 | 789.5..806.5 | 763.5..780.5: 0.98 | 1.06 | 1.05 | 0.99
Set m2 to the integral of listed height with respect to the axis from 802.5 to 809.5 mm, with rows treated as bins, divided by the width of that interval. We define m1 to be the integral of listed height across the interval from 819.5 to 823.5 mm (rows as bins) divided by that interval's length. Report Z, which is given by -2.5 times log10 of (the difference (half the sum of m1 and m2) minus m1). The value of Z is -1.5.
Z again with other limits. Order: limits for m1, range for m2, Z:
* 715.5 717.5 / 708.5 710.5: 0.9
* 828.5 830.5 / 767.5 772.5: -1.6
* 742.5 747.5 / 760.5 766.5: 0.3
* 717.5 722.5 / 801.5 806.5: 3.1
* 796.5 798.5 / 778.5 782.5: 0.1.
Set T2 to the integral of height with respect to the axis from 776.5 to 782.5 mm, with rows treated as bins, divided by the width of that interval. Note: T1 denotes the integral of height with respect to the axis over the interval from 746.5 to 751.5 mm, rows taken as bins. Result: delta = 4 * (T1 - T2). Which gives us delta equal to 461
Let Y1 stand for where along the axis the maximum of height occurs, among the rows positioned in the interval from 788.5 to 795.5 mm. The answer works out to 791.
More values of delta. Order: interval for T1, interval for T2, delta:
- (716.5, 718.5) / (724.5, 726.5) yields 110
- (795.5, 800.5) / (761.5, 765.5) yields 418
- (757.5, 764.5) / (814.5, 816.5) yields 730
